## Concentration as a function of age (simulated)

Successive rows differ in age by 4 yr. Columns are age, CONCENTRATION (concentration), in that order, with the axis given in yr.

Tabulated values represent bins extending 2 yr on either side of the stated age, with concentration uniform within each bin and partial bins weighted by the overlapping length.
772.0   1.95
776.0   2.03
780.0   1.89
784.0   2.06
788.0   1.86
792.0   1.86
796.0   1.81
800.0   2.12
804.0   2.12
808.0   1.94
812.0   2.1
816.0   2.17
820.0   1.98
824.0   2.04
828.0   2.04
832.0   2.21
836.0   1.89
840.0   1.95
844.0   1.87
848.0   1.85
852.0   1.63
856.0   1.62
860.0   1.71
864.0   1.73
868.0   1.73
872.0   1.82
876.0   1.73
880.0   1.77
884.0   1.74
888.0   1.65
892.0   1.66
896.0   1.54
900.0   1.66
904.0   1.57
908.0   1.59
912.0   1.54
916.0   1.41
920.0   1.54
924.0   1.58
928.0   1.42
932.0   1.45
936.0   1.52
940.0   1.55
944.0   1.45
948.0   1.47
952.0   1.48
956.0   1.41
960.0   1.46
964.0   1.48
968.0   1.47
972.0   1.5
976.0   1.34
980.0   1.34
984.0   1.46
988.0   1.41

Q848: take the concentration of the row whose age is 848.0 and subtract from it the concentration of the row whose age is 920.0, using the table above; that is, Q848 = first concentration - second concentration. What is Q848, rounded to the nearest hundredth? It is 0.31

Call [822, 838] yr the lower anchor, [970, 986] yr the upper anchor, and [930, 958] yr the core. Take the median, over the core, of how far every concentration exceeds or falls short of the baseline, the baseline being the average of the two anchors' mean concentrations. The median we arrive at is -0.26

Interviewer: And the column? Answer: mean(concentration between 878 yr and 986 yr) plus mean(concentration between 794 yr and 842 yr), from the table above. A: 3.6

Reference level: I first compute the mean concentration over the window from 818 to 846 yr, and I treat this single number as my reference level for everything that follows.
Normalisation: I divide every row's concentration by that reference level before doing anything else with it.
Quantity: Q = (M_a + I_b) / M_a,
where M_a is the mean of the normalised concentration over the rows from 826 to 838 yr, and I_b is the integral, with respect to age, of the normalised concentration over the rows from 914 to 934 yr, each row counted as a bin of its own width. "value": 15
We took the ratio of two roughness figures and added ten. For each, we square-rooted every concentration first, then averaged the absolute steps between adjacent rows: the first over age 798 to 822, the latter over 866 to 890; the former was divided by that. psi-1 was 11.6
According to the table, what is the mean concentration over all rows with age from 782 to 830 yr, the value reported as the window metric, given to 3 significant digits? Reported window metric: 2.01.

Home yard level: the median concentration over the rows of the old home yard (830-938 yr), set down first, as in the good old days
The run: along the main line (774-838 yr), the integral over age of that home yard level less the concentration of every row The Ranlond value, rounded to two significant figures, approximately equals -22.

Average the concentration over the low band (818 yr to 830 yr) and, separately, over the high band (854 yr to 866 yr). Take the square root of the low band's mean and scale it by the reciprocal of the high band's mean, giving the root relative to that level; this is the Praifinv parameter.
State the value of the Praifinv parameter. 0.84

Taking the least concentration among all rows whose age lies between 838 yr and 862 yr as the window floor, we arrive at 1.62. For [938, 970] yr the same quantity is 1.41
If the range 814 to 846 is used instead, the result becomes 1.87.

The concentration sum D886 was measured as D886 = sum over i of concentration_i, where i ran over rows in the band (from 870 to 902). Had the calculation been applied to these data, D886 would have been 13.6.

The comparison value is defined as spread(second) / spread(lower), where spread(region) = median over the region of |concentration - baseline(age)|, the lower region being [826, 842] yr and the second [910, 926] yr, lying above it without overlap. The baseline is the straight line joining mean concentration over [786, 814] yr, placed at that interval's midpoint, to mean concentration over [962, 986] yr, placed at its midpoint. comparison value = 0.56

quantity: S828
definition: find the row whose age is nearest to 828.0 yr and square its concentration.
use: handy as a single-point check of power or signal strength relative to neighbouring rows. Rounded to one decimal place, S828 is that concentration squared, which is 4.2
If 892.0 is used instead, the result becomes 2.8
